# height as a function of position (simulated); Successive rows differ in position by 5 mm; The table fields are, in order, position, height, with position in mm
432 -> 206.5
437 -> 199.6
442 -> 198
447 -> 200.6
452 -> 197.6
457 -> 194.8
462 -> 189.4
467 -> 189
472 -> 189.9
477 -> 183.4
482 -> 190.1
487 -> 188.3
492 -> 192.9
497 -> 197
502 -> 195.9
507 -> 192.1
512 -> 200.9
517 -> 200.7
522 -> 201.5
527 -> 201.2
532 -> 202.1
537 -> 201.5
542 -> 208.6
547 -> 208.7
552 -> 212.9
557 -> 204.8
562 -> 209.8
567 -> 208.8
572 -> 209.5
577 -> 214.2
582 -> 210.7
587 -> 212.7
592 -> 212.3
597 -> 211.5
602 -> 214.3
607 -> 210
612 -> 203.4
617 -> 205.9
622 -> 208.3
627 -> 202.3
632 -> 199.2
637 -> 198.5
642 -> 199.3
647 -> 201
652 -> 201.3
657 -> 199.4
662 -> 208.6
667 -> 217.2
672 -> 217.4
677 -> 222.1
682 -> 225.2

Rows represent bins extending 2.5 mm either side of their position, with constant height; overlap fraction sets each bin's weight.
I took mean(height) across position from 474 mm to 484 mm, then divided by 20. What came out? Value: 9.3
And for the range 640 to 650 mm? 10.0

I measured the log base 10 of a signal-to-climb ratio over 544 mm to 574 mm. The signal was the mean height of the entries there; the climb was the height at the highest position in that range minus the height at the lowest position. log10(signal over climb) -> 2.4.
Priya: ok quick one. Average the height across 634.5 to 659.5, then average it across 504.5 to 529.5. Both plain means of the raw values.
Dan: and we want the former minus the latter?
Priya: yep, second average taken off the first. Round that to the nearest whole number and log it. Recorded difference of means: 1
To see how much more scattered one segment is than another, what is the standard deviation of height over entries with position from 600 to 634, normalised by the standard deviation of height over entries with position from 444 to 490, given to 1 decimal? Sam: 1.0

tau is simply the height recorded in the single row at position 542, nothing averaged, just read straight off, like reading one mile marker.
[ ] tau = 208.6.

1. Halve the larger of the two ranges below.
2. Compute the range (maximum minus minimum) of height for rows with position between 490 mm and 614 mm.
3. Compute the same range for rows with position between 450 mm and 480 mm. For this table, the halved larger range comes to 11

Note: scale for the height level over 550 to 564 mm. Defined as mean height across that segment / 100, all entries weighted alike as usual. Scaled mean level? 2.09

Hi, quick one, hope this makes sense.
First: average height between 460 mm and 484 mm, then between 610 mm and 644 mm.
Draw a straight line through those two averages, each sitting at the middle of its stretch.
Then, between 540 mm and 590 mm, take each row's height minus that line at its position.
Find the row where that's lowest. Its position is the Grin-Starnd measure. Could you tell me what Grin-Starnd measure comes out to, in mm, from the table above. 557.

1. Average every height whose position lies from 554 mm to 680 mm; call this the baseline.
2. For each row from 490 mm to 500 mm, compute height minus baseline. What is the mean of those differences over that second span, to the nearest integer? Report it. -13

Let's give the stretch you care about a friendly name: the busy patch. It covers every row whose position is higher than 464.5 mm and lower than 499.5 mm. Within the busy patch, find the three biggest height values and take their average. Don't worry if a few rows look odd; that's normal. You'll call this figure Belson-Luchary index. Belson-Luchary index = 193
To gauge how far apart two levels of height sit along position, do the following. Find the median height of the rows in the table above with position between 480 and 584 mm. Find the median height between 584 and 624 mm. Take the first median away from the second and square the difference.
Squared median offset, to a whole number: 86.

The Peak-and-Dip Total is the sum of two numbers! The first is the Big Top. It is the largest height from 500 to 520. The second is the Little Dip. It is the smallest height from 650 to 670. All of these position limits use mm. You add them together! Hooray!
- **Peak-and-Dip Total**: 400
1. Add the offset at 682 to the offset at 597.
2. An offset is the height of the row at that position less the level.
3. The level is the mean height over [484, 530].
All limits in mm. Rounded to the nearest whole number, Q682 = 43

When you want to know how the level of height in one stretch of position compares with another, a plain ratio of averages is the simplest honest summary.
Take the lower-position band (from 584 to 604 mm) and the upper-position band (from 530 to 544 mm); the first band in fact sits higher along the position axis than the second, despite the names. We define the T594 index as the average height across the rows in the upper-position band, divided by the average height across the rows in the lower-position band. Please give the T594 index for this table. 0.959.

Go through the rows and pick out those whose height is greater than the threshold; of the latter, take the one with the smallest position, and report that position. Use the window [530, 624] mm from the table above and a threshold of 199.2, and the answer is 532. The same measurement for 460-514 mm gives 512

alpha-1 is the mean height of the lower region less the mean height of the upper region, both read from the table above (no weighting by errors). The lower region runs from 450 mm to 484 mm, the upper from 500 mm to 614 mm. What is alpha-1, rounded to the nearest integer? -16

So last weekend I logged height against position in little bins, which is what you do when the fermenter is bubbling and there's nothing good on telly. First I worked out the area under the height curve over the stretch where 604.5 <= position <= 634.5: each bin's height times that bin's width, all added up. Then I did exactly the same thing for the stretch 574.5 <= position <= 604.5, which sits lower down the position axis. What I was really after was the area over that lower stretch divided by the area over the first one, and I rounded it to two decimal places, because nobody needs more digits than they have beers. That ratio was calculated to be 1.04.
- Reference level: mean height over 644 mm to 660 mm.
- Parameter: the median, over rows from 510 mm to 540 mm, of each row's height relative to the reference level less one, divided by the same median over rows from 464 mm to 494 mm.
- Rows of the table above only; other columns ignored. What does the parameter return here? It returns -0.1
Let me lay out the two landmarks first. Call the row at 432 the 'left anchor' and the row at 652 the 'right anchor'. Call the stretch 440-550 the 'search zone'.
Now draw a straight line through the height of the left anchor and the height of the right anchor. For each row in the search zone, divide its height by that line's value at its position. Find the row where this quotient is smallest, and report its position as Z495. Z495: 477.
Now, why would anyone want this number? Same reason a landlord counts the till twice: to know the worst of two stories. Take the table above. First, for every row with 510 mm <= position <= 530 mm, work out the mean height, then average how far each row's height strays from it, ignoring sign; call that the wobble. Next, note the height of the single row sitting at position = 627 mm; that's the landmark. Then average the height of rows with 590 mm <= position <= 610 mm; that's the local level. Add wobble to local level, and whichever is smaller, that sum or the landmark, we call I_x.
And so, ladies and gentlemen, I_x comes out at 202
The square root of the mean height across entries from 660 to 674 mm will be 14.6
